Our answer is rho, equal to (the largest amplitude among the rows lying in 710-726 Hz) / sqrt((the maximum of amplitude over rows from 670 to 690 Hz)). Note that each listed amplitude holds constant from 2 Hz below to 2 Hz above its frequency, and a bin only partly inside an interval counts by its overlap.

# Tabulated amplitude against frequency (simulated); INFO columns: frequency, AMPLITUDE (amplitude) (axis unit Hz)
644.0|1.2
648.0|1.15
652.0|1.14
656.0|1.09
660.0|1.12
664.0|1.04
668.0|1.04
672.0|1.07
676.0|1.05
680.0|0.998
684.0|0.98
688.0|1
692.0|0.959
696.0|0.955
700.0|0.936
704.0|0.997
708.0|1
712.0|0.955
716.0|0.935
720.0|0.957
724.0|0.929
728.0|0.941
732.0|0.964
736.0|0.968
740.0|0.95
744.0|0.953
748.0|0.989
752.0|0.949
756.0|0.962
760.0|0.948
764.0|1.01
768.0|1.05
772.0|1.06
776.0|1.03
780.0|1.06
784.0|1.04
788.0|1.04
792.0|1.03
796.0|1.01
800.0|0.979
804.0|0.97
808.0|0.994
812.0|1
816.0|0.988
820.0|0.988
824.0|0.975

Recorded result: 0.93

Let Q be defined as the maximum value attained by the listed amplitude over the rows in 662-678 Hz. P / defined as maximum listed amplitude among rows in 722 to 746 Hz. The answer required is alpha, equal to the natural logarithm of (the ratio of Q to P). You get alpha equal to 0.10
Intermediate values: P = 0.968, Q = 1.07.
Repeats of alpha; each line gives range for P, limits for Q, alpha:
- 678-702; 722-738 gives -0.03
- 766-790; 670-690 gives 0.01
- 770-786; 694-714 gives -0.06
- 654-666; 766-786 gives -0.06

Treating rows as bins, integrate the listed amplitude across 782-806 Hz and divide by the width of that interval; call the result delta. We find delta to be 1.01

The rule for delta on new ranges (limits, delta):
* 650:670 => 1.09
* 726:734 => 0.95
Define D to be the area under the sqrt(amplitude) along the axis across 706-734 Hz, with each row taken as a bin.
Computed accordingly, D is 27.4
